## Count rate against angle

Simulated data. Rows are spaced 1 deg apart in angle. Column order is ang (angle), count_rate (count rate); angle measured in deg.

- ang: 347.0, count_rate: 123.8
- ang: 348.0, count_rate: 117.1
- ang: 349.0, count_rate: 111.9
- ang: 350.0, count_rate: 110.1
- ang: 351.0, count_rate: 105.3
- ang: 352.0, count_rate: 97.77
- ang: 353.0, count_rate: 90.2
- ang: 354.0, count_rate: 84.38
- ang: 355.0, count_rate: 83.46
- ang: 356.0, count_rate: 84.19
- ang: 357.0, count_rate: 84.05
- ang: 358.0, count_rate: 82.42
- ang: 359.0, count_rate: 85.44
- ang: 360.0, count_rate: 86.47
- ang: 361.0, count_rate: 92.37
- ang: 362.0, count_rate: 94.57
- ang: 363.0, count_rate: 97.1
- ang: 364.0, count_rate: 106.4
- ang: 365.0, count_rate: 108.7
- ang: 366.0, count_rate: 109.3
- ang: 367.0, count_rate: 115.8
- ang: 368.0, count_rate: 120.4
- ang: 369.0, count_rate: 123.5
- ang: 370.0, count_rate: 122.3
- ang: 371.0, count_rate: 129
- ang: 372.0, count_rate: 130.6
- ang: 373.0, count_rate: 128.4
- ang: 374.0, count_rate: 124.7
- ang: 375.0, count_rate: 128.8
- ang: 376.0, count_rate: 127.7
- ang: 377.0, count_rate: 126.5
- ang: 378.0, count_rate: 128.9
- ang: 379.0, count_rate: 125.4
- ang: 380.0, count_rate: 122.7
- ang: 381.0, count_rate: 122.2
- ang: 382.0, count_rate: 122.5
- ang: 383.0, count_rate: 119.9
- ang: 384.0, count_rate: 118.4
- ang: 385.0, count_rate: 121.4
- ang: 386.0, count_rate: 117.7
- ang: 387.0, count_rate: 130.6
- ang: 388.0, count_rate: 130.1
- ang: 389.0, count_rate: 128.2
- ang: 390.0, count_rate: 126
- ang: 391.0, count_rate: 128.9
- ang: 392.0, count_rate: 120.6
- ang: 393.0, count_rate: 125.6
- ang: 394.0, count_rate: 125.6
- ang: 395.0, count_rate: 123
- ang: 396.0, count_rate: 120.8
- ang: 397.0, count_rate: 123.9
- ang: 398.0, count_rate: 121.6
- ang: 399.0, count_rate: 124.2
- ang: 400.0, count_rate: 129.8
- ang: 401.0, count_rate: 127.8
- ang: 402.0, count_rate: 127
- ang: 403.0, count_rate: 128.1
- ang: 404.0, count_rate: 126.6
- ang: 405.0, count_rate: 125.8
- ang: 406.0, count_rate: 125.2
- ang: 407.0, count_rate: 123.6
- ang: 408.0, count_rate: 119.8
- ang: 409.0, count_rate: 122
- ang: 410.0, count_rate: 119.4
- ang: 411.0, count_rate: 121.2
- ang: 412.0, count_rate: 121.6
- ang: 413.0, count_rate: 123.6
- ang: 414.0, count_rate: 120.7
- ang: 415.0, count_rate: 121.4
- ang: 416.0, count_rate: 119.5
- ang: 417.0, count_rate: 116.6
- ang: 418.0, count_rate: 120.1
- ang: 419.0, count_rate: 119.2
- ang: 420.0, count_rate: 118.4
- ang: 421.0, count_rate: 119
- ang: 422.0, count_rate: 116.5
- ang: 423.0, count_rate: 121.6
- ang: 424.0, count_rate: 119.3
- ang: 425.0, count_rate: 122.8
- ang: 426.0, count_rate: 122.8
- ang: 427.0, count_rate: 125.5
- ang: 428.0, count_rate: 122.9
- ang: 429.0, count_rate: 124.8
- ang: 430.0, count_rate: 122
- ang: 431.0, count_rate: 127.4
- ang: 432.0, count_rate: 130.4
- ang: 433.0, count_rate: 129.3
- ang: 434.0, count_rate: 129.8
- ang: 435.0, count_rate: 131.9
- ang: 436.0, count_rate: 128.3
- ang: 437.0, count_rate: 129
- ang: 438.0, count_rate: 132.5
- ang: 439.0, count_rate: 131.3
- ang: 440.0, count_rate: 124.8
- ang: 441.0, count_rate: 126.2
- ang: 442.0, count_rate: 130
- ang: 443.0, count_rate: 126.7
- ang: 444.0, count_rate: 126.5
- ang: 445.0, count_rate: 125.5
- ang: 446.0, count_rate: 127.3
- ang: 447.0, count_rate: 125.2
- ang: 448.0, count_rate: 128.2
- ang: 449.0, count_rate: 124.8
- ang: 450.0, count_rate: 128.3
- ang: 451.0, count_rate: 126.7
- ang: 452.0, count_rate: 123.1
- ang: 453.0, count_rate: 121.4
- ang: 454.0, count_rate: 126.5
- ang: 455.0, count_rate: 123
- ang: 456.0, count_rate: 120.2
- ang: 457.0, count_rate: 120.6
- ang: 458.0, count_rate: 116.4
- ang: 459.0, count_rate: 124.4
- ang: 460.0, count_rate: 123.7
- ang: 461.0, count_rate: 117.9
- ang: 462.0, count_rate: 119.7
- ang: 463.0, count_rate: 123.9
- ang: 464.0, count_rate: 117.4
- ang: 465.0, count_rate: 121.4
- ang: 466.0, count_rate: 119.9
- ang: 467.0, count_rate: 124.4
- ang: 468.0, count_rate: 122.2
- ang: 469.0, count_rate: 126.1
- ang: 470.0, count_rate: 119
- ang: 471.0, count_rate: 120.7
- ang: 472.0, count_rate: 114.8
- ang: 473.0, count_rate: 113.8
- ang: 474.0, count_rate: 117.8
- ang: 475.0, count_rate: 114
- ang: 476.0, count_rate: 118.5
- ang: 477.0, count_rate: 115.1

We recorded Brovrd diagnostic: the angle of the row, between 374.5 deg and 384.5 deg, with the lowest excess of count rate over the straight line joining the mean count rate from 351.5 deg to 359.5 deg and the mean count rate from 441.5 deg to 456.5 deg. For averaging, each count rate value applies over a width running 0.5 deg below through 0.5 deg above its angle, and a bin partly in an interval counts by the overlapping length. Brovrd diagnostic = 384.0 deg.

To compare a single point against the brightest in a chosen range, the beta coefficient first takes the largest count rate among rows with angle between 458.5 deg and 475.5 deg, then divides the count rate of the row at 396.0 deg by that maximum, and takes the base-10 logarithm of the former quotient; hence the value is -0.019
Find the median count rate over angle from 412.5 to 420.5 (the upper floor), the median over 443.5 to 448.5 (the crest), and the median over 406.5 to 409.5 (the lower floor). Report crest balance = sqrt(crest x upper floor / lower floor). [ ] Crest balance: 11.1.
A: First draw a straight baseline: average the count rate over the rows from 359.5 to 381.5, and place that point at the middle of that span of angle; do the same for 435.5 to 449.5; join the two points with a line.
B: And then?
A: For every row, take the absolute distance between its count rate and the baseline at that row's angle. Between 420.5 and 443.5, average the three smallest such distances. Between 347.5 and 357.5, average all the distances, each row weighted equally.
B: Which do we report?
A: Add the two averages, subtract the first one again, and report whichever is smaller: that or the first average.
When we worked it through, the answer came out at 0.7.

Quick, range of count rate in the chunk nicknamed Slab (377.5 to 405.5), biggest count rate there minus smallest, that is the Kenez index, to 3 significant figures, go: 12.9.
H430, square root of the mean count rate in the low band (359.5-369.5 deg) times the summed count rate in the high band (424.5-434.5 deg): 364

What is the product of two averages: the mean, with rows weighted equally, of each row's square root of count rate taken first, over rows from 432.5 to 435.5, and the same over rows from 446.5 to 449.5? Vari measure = 128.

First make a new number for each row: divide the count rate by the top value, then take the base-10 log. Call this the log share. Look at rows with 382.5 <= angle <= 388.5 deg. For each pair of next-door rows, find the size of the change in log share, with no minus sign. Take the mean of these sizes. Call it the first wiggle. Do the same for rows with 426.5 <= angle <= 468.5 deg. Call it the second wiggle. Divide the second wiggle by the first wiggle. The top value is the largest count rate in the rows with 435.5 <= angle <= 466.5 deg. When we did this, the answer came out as 0.67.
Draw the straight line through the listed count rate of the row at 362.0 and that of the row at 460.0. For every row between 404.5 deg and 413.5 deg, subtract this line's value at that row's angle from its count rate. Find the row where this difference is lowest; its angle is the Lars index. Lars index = 410.0 deg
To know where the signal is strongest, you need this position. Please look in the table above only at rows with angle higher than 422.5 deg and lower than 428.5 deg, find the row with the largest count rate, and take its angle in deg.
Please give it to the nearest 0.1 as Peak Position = 427.0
